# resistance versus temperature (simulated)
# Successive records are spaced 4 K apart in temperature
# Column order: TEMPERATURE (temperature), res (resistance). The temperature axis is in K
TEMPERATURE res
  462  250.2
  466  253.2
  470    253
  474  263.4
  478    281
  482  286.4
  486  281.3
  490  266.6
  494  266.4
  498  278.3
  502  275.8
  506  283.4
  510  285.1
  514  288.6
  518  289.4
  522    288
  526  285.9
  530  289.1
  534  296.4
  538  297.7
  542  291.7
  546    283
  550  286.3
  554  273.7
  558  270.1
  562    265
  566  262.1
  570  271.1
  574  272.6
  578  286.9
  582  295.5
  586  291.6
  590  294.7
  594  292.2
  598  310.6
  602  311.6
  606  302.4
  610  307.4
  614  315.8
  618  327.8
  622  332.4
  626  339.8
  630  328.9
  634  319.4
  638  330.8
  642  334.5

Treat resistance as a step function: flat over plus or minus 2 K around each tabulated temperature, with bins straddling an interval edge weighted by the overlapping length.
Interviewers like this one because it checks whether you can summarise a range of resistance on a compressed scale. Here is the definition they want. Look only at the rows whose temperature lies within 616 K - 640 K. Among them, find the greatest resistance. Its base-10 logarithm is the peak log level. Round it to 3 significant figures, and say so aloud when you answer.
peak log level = 2.53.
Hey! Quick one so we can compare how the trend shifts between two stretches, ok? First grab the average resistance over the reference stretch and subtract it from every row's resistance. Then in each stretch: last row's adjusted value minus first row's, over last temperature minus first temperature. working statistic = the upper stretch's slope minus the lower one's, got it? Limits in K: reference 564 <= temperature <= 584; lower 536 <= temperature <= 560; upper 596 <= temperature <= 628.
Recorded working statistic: 2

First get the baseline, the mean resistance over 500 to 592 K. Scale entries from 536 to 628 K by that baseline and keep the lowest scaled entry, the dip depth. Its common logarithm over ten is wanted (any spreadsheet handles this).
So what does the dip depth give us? -0.003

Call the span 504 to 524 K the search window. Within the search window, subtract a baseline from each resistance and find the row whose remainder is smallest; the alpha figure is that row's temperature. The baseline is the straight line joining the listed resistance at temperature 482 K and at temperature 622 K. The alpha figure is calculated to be 522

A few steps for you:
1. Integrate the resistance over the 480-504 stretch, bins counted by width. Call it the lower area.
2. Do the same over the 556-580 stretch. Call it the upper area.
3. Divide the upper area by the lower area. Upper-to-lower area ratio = 1.0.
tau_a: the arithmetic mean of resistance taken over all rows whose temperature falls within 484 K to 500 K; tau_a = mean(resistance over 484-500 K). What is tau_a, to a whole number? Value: 273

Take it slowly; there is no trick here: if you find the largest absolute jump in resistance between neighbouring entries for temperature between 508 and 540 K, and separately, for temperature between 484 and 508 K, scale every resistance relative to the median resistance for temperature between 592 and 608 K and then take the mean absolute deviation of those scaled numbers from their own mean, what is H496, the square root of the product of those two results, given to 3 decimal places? 0.374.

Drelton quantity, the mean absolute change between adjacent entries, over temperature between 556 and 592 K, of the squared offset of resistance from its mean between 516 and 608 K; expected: 141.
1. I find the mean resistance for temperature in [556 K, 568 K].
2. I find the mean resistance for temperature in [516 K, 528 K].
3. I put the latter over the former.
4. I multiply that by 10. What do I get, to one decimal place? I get 10.8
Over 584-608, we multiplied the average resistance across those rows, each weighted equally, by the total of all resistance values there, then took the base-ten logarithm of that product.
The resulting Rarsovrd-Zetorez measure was 5.73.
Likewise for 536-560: 5.68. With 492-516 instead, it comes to 5.67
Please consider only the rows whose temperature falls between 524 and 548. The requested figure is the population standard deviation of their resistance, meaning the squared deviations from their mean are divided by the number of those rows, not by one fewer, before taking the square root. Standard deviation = 5.3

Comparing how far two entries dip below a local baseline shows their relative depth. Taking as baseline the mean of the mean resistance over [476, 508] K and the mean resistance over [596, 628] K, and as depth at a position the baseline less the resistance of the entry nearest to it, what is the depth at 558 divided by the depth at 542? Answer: 4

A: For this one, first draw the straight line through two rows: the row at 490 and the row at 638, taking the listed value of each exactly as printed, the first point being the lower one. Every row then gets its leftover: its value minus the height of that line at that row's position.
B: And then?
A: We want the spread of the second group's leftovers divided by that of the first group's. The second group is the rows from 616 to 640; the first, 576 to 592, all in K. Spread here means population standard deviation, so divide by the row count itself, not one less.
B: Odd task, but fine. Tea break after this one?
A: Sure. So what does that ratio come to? 2.9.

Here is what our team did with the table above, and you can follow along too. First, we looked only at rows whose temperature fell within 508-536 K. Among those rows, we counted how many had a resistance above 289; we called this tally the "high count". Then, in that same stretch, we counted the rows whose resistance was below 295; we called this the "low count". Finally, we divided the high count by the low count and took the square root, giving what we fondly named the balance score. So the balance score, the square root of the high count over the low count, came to 0.7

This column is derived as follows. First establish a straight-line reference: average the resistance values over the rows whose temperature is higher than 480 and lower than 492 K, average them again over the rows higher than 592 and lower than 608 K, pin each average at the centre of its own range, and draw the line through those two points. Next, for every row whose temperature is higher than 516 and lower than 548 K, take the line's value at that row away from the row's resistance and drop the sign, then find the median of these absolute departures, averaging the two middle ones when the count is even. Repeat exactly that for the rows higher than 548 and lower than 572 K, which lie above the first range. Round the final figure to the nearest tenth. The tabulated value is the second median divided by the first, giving 9.0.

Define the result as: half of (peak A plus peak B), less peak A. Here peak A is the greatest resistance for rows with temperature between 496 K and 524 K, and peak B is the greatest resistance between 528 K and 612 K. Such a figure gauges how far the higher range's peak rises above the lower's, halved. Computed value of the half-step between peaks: 11.1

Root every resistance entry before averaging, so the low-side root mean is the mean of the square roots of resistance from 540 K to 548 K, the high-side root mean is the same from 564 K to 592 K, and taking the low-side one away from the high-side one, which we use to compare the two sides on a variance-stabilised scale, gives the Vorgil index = -0.16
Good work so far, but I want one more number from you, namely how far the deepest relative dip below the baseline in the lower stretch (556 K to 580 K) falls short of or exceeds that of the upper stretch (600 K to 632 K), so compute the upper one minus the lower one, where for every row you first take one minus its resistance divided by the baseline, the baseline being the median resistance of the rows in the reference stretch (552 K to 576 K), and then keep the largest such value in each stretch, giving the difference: -0.15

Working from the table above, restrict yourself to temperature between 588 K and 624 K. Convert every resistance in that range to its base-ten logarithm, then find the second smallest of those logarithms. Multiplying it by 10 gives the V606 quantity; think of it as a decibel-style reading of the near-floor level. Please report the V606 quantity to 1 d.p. 24.7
